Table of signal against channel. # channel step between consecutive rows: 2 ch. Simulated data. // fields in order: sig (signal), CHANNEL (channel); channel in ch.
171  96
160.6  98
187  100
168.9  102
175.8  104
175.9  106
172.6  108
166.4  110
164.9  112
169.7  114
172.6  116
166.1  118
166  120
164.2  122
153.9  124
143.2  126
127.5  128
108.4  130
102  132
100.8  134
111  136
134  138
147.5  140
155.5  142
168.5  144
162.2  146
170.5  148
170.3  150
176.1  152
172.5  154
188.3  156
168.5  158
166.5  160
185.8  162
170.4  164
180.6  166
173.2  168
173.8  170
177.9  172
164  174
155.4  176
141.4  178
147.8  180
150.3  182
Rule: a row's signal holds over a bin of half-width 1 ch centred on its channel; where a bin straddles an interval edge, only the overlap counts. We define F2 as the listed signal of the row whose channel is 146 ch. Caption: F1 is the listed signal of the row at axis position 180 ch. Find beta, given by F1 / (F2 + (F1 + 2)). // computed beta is 0.474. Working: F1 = 147.8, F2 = 162.2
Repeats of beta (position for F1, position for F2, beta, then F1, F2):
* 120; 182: 0.522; 166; 150.3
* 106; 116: 0.502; 175.9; 172.6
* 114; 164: 0.496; 169.7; 170.4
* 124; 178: 0.518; 153.9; 141.4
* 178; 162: 0.430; 141.4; 185.8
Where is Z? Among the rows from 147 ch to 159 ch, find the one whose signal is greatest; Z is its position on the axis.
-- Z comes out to 156 ch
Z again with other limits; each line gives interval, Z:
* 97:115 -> 100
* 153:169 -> 156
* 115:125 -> 116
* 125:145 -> 144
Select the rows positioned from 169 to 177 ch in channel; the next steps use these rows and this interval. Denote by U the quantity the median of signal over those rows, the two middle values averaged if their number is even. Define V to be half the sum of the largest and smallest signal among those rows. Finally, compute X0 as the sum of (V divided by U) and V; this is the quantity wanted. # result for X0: 168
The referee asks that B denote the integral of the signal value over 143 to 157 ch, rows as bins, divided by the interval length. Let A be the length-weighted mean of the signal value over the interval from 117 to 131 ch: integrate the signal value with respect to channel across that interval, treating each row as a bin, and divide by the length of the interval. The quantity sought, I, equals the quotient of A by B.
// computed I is 0.85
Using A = 147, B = 173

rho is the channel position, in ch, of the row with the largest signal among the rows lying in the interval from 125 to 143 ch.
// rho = 142 ch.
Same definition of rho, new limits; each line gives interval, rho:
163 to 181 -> 166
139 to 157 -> 156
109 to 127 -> 116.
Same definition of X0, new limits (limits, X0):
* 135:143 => 134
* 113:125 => 164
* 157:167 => 177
